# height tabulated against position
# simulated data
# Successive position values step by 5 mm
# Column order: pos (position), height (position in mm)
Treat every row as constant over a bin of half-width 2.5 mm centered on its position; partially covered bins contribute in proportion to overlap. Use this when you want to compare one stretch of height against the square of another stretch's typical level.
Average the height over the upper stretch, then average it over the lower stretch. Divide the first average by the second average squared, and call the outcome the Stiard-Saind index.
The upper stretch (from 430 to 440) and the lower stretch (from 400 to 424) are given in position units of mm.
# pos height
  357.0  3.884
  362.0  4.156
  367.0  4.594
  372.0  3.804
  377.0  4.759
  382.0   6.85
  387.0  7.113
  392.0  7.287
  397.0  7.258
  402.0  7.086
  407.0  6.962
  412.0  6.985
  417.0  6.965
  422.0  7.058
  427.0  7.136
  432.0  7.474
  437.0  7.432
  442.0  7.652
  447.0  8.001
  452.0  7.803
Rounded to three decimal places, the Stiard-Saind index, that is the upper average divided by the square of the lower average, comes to 0.152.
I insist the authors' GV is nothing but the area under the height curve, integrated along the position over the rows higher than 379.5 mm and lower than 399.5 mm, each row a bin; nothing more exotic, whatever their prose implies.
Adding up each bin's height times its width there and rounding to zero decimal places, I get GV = 143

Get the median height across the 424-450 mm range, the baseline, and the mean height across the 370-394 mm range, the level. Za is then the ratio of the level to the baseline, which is 0.80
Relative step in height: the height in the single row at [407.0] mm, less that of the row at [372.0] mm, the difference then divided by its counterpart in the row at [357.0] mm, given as 0.81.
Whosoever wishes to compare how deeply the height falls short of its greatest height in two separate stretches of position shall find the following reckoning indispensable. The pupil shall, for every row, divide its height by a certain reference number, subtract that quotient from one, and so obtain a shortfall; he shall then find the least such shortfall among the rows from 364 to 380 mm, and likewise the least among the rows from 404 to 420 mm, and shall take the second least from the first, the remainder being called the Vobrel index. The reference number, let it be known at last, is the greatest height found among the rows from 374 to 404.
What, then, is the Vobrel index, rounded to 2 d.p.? 0.31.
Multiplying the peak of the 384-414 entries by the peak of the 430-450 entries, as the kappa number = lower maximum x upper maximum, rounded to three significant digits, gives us 58.3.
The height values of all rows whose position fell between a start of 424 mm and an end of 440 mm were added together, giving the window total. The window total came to 22.0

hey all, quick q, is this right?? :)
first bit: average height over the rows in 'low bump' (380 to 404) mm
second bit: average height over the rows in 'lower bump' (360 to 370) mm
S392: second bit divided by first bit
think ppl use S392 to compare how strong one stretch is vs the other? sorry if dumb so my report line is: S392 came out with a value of 0.61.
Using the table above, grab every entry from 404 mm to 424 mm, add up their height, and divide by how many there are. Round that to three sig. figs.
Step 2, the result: 6.99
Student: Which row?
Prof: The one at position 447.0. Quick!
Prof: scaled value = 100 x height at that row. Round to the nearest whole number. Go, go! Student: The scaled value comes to 800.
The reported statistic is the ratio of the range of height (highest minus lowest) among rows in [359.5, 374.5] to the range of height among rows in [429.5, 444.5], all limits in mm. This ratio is 3.6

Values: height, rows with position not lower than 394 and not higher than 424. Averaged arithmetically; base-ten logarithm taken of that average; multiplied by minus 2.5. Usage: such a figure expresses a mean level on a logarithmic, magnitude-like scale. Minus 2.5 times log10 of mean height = -2.12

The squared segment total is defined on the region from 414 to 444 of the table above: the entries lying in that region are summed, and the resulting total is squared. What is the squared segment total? 1911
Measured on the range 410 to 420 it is 195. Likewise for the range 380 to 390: 195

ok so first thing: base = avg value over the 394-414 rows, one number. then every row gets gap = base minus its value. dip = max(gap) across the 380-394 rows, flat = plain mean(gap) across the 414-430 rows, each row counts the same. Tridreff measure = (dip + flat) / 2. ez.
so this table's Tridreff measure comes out 0.1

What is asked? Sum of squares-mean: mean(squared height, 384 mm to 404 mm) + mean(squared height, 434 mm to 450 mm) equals 111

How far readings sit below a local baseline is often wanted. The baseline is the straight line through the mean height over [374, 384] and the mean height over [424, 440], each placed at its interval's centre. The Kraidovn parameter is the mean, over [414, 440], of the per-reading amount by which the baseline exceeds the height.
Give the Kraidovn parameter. 0.0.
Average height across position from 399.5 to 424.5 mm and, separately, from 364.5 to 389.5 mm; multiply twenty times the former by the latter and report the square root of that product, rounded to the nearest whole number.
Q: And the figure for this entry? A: 28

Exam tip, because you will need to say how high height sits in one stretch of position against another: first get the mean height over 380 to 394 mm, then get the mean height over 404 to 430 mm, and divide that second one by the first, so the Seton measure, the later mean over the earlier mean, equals 0.99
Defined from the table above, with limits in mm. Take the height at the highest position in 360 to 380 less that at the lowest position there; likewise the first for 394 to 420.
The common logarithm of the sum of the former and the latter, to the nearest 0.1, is -0.5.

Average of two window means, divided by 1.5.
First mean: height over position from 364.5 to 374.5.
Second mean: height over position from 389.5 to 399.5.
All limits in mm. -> 3.82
